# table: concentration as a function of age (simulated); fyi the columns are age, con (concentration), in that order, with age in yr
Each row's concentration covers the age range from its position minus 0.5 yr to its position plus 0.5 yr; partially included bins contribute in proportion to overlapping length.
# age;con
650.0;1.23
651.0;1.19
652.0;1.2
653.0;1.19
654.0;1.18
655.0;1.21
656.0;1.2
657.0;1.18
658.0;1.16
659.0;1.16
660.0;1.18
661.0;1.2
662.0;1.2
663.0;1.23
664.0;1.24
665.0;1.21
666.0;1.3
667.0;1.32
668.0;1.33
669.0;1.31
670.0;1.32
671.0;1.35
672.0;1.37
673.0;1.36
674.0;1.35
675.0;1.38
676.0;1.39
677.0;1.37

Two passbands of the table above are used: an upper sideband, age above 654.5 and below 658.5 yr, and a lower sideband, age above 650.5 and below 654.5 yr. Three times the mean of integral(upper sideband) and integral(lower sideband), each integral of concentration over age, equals 14.3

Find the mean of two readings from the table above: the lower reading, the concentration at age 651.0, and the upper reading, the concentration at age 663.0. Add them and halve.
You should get 1.21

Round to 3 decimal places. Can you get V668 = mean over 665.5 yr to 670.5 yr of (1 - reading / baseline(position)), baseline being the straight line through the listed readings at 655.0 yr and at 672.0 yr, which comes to 0.012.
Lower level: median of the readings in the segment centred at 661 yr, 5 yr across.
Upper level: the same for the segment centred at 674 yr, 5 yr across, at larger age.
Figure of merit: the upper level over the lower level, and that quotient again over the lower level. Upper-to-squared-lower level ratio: 0.95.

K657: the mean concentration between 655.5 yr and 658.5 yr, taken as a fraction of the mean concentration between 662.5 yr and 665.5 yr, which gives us 0.962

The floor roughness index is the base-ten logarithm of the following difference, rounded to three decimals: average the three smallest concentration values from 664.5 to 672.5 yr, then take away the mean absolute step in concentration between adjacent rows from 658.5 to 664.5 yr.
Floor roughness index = 0.099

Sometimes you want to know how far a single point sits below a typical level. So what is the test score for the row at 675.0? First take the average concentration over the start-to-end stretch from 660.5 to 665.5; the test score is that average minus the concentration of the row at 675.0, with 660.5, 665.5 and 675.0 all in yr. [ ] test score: -0.16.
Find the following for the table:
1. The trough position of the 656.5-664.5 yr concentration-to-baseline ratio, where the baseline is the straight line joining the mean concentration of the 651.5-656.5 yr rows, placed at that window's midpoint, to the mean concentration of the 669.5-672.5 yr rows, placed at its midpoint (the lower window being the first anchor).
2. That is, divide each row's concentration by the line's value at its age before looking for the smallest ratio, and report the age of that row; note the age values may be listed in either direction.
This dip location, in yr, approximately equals 659.0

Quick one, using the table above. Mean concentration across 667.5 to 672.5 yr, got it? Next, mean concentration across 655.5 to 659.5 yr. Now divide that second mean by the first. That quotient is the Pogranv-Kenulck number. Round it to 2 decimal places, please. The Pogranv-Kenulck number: 0.88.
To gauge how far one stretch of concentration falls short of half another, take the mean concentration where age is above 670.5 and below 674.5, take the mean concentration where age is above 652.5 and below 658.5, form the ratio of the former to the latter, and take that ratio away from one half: -0.64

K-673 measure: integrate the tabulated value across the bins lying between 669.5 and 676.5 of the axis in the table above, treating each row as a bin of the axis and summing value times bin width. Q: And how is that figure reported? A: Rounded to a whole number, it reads 10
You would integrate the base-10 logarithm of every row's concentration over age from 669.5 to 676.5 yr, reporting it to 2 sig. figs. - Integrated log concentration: 0.93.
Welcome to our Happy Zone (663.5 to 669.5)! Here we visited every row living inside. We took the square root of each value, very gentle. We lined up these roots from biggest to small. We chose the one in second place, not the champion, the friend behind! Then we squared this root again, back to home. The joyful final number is 1.32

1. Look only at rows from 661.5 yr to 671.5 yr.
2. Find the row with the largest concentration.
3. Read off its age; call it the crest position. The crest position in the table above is 671.0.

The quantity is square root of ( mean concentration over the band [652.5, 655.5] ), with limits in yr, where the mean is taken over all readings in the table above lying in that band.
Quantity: 1.092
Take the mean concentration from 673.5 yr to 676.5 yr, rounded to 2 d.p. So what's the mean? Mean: 1.37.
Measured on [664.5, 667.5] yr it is 1.28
